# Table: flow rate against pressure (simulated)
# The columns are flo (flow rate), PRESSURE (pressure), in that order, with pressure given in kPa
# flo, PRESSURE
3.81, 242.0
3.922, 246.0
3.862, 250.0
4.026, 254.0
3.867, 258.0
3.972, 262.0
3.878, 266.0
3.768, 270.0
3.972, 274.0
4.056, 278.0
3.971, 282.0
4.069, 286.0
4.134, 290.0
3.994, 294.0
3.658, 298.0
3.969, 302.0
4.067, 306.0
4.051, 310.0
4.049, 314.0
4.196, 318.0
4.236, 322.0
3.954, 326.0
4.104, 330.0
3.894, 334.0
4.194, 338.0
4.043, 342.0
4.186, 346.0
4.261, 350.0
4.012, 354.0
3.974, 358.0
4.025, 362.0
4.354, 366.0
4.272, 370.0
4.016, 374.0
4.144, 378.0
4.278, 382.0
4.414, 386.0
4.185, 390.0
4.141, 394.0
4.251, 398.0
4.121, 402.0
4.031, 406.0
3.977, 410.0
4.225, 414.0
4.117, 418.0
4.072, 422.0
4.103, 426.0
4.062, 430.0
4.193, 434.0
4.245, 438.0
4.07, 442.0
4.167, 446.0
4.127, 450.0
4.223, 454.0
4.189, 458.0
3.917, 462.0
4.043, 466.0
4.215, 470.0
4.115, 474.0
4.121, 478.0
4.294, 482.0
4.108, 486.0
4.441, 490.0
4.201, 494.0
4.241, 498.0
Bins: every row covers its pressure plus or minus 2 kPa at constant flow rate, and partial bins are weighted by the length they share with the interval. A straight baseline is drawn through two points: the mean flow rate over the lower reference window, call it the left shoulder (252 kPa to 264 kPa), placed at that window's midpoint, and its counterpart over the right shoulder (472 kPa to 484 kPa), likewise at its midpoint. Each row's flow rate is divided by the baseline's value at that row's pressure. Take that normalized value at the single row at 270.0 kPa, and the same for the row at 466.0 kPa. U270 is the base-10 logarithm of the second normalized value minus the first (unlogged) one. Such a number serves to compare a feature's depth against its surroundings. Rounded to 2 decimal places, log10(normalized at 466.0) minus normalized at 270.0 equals -0.96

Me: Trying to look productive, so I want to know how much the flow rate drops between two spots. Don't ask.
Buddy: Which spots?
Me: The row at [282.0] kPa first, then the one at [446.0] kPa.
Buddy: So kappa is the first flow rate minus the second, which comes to -0.20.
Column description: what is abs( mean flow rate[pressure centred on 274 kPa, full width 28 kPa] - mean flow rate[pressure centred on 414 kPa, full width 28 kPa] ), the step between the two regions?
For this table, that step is 0.137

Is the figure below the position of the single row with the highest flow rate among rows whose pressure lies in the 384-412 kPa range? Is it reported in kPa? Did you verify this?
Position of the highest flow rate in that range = 386.0 kPa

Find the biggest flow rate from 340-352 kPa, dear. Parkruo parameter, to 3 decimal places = 4.261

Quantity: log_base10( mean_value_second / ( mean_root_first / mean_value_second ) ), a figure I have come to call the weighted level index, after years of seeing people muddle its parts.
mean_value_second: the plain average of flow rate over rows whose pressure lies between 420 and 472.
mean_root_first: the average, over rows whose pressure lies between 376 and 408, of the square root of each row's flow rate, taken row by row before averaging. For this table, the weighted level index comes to 0.920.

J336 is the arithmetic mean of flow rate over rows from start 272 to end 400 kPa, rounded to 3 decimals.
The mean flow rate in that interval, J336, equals 4.098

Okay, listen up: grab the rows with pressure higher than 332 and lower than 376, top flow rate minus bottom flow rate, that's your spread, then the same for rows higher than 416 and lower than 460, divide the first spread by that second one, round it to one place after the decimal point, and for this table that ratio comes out 2.5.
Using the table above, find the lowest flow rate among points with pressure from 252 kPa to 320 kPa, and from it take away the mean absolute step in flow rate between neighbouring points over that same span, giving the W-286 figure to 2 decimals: 3.53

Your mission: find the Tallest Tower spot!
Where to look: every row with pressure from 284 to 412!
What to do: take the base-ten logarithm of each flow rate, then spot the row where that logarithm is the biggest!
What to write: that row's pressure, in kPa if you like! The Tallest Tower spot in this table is 386.0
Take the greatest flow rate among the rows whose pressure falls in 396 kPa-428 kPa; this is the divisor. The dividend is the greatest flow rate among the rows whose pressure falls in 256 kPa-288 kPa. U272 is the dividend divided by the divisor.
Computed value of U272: 0.96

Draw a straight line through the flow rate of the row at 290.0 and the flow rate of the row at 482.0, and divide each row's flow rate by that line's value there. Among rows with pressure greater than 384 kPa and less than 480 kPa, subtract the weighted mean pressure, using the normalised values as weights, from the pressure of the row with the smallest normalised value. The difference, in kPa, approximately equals 30.3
